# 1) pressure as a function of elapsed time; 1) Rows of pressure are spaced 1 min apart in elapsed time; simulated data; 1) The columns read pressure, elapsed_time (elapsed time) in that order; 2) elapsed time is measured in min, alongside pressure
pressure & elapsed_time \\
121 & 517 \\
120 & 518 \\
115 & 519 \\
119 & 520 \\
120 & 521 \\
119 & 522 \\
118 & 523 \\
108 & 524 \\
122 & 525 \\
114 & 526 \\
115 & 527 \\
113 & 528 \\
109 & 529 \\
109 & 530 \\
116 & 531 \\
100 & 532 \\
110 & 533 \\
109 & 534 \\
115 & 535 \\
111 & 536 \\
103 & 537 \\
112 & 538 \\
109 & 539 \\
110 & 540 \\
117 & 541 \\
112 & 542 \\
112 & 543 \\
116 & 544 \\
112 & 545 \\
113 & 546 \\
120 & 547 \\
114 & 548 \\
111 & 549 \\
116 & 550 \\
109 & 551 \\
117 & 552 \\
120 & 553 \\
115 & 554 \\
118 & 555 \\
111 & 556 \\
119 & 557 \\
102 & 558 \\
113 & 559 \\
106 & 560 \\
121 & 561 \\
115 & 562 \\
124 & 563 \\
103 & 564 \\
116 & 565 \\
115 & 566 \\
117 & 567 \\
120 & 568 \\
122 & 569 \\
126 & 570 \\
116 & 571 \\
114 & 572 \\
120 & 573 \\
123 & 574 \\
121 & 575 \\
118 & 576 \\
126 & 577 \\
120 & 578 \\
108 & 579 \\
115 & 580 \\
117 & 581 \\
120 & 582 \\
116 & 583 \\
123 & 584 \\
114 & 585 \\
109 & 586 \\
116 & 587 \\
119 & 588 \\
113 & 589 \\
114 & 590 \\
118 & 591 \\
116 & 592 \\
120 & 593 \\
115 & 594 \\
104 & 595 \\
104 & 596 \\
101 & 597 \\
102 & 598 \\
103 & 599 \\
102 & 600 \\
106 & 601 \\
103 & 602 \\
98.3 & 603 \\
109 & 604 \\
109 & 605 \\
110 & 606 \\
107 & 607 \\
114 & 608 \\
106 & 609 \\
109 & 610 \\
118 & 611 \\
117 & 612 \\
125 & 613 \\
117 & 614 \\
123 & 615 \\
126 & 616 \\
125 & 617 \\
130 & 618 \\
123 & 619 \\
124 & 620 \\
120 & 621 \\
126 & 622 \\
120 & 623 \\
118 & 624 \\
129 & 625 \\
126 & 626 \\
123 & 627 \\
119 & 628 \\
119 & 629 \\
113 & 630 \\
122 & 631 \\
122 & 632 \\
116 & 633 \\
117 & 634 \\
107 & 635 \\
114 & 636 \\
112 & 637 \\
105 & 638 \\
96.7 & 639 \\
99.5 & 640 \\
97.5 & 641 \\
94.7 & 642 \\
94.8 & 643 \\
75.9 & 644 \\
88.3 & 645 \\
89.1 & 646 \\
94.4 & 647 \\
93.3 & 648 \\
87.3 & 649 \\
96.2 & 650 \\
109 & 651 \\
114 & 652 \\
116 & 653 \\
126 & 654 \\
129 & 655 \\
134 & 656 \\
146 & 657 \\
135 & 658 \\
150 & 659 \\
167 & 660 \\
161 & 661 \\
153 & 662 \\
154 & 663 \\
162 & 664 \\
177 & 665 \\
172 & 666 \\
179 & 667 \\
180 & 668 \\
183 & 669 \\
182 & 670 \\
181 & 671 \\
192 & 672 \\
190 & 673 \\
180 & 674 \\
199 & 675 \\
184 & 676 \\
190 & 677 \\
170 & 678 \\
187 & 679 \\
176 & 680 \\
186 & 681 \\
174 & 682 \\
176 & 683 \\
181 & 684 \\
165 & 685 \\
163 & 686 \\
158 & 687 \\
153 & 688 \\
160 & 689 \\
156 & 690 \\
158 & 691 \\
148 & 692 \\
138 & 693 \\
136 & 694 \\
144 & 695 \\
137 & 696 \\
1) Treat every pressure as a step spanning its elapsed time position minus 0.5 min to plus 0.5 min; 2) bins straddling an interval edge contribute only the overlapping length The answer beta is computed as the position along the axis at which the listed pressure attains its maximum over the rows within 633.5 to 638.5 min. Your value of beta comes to 634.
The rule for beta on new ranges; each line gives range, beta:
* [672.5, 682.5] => 675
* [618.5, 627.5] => 625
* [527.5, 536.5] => 531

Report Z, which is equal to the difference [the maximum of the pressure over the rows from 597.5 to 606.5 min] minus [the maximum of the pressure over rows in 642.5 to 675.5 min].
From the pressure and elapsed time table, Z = -89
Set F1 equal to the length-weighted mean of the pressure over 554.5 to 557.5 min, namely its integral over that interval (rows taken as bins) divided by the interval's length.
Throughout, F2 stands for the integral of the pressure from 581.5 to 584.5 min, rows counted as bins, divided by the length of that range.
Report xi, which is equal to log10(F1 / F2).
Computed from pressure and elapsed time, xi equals -0.01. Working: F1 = 116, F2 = 120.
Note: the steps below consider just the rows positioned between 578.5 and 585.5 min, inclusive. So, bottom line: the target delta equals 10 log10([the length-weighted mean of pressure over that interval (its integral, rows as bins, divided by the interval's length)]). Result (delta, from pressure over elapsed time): 20.65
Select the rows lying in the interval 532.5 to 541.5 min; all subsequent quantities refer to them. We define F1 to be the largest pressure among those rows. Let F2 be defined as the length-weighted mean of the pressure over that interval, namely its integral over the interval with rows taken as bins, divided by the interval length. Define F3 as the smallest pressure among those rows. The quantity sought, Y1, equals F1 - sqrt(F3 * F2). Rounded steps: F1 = 117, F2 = 111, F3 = 103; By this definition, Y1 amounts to 10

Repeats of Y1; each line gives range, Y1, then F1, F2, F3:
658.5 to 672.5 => 32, 192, 171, 150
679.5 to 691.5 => 26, 186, 167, 153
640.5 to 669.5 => 84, 183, 130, 75.9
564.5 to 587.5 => 13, 126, 118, 108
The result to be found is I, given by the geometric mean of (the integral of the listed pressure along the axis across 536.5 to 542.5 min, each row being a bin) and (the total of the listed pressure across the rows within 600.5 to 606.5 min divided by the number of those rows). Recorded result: 265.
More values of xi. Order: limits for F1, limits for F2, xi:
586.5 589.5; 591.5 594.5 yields 0.00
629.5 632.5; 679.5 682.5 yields -0.18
